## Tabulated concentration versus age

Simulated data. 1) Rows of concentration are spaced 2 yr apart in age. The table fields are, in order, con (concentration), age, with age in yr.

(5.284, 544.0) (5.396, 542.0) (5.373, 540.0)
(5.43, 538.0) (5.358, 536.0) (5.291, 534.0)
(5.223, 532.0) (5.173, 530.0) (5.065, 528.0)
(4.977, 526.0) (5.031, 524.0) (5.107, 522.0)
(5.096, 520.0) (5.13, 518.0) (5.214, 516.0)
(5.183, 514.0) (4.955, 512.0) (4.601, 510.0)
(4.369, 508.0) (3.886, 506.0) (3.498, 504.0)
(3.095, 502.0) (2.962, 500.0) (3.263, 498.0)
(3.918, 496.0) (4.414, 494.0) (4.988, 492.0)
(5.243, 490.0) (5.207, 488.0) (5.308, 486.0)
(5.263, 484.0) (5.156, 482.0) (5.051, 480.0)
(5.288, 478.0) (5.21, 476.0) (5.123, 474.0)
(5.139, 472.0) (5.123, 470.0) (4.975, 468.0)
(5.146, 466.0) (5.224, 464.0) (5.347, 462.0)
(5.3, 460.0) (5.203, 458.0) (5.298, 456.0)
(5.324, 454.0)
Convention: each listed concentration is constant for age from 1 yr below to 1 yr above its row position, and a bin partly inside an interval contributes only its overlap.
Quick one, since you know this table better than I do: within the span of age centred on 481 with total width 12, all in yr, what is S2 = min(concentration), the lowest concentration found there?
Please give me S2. 5.051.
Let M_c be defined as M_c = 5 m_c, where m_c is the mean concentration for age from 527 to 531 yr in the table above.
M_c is 25.6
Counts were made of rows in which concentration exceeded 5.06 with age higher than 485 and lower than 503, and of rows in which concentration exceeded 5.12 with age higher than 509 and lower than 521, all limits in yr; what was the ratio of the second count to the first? 1.0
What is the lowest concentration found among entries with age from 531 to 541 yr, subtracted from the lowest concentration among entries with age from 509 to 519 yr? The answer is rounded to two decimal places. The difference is -0.62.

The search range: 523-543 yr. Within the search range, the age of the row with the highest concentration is 538.0 yr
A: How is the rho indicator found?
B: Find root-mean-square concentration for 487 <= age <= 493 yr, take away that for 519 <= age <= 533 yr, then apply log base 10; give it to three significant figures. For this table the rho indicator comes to -1.30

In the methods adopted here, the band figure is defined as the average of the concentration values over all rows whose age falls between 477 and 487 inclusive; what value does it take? 5.21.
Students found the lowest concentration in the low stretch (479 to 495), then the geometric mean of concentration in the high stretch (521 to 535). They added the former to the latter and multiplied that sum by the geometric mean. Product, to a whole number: 49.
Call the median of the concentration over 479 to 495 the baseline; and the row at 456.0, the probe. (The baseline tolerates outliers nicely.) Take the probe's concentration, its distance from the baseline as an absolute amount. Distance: 0.12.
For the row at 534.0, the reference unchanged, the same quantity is 0.11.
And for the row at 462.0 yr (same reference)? 0.17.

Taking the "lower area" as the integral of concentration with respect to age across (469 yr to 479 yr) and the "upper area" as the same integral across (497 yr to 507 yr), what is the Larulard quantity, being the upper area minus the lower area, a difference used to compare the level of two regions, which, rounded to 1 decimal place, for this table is -18.4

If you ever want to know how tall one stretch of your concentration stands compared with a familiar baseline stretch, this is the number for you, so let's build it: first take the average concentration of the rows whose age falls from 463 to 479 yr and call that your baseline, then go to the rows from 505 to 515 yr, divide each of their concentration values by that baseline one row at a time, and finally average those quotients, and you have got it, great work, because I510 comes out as 0.89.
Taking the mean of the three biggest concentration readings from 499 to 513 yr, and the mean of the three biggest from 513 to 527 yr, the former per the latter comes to 0.90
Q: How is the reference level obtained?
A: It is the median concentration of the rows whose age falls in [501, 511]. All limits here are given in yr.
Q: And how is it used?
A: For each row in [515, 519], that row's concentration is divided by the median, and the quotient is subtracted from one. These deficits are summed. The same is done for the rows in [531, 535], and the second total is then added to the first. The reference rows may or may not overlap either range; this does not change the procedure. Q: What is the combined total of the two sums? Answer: -1.4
